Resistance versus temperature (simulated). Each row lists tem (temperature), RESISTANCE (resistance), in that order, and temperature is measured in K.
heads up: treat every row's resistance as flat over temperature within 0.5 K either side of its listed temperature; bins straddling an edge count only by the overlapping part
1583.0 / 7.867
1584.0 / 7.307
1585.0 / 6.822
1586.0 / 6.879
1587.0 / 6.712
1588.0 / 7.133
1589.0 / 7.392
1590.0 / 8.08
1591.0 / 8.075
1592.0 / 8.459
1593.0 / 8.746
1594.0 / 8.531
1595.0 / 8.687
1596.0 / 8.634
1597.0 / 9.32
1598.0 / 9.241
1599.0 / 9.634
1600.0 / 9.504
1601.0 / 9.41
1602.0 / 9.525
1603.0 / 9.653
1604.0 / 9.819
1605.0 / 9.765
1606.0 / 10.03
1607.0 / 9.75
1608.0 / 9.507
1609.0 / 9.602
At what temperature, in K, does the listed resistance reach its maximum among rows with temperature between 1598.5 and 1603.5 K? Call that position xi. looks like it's 1603.0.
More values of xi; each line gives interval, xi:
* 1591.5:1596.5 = 1593.0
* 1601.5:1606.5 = 1606.0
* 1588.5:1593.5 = 1593.0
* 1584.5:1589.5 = 1589.0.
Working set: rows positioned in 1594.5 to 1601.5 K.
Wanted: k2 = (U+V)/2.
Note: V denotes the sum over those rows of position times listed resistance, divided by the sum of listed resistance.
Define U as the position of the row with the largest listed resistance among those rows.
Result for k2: 1598.5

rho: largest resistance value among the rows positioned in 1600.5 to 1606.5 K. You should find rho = 10.03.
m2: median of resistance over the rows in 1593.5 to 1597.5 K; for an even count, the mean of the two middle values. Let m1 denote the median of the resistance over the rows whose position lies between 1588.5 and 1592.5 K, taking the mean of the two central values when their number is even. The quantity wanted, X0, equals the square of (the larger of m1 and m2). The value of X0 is 75.0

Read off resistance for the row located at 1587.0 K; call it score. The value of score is 6.712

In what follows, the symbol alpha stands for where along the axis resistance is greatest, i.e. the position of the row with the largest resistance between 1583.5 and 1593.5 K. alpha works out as 1593.0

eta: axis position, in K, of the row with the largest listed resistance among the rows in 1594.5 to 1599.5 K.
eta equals 1599.0 K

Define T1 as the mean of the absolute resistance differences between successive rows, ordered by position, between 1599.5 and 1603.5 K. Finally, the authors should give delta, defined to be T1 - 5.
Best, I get -4.89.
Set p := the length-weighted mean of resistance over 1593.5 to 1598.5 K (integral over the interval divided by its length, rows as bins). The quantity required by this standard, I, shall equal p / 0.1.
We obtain 89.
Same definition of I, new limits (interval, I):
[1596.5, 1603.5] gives 95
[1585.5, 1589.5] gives 70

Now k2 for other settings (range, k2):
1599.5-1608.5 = 1605.0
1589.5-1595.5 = 1592.8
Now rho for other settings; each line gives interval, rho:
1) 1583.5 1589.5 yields 7.392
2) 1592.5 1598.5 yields 9.32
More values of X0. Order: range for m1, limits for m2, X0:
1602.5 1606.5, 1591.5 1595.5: 95.9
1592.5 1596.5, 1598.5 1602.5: 90.5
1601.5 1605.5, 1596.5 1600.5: 94.3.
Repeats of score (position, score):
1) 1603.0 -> 9.653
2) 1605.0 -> 9.765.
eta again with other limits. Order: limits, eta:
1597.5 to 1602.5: 1599.0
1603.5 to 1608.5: 1606.0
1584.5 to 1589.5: 1589.0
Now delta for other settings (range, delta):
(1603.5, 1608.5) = -4.79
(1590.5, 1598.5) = -4.73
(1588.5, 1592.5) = -4.64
